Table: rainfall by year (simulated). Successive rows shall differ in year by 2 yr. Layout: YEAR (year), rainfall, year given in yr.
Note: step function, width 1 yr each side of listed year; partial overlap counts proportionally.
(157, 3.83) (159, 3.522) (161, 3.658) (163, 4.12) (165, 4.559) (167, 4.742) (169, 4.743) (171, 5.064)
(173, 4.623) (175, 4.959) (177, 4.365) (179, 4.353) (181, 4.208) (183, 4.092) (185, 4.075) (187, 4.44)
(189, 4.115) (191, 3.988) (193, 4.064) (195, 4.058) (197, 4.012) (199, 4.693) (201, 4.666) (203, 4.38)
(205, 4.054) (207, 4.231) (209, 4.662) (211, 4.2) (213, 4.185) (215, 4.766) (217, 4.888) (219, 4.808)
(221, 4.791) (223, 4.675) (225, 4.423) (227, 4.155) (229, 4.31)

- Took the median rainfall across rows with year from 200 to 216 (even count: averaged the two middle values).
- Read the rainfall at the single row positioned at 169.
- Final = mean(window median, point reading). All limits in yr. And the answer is 4.52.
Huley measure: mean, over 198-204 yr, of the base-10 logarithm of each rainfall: 0.66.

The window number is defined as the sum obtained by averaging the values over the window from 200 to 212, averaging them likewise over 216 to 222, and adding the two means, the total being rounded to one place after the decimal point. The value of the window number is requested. 9.2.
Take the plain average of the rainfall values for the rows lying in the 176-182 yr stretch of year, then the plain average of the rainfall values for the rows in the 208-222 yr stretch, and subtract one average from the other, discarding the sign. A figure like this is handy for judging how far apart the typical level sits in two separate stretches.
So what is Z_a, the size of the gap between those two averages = 0.31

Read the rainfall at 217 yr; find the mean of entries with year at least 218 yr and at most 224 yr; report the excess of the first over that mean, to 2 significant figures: 0.13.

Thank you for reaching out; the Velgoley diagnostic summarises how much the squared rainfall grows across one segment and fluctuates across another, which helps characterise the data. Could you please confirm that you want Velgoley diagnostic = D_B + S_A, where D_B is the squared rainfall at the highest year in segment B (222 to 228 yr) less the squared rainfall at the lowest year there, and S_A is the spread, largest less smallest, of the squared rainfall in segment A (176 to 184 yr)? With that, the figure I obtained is -2.3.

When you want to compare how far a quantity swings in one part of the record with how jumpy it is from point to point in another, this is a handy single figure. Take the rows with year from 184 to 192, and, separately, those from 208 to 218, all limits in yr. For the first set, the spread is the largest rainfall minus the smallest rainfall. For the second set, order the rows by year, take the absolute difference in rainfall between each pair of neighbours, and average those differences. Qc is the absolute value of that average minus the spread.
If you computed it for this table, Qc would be 0.16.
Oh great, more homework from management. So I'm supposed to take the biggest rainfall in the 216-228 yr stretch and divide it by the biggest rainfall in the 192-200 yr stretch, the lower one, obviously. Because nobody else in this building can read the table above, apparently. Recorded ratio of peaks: 1.04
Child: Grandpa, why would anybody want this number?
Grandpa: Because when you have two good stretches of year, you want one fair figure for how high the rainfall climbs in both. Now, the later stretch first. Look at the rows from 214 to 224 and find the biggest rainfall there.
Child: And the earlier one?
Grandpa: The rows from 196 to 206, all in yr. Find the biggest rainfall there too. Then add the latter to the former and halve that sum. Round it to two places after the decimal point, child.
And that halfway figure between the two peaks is 4.79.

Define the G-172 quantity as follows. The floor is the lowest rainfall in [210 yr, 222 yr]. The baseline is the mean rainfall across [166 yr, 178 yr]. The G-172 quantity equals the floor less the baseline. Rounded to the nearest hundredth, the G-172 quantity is -0.56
